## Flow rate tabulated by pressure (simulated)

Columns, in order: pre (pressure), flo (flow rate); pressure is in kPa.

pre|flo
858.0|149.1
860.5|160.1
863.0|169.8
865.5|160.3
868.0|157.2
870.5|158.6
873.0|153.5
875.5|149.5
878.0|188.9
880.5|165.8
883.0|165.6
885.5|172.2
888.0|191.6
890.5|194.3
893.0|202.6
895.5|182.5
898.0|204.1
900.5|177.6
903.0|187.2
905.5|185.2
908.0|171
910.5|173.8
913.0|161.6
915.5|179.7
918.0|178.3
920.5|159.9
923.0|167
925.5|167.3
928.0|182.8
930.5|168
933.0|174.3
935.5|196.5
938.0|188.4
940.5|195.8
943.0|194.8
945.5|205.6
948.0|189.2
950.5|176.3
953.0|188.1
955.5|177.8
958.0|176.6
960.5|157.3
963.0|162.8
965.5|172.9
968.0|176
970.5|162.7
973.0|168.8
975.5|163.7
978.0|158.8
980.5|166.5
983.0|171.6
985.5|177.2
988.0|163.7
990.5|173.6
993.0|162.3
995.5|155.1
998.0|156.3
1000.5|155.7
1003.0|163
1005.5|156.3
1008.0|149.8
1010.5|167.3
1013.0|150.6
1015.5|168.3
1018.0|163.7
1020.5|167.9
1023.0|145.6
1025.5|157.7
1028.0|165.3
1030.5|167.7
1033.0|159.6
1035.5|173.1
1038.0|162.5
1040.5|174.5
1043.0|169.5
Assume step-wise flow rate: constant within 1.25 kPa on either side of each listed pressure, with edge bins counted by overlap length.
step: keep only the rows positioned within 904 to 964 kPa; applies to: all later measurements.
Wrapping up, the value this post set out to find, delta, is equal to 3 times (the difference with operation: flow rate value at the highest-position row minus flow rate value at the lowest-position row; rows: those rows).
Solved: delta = -67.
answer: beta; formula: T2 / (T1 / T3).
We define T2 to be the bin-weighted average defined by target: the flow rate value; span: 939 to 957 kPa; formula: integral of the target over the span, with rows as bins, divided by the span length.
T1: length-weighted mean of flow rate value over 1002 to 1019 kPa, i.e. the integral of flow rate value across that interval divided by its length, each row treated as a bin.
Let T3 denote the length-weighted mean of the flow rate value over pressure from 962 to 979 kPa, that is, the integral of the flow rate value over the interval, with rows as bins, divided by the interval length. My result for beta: 198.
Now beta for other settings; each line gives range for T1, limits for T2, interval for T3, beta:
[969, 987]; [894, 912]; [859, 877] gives 174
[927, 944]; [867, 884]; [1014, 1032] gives 142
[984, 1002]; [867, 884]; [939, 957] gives 189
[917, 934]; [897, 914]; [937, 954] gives 201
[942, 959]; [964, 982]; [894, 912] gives 164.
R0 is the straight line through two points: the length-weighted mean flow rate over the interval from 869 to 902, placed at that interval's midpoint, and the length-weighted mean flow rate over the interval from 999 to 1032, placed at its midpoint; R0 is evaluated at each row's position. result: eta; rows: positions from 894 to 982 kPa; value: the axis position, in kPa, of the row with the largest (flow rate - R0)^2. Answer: 945.5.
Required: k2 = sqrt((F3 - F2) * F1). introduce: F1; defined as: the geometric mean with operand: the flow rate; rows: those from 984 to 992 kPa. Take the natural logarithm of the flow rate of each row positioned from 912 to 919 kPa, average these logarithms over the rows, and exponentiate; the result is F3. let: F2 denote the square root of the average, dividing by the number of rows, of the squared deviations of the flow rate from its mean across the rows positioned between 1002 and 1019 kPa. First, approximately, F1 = 171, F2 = 7.1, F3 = 173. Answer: 169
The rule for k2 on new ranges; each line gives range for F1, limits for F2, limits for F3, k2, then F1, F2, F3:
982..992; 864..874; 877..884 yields 171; 171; 2.5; 173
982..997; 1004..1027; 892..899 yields 177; 167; 8.2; 196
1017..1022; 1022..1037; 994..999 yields 156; 166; 8.7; 156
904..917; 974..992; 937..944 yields 180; 174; 6.0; 193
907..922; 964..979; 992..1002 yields 161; 171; 6.0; 157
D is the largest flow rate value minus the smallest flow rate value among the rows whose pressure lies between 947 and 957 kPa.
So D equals 13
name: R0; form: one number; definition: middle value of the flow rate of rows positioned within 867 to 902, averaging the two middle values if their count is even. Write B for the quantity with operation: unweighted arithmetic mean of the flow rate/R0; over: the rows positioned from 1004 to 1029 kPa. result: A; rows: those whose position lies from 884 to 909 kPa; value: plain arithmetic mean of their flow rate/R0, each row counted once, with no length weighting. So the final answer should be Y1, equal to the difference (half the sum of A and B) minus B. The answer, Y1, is 0.08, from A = 1.07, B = 0.91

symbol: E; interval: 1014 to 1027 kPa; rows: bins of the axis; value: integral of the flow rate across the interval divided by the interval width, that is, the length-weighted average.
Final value 161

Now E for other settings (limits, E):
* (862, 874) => 160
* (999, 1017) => 159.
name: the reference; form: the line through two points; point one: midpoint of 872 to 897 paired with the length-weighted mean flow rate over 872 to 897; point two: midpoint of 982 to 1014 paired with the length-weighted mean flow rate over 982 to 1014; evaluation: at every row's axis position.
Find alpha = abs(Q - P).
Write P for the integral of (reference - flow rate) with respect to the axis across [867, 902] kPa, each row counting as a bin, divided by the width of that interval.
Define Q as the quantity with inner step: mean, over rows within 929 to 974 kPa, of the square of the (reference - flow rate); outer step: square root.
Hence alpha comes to 16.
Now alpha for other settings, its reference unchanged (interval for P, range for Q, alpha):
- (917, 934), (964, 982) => 5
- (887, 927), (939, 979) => 22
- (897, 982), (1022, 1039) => 17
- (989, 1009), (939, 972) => 15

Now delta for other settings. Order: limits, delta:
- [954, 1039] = -46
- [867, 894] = 136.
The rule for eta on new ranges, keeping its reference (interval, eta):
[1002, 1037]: 1035.5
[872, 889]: 875.5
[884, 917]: 898.0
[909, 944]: 935.5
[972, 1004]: 985.5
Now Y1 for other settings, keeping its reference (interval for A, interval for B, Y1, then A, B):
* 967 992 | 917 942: -0.03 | 0.96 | 1.02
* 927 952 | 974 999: 0.06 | 1.07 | 0.94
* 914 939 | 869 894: 0.01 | 1.01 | 1.00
